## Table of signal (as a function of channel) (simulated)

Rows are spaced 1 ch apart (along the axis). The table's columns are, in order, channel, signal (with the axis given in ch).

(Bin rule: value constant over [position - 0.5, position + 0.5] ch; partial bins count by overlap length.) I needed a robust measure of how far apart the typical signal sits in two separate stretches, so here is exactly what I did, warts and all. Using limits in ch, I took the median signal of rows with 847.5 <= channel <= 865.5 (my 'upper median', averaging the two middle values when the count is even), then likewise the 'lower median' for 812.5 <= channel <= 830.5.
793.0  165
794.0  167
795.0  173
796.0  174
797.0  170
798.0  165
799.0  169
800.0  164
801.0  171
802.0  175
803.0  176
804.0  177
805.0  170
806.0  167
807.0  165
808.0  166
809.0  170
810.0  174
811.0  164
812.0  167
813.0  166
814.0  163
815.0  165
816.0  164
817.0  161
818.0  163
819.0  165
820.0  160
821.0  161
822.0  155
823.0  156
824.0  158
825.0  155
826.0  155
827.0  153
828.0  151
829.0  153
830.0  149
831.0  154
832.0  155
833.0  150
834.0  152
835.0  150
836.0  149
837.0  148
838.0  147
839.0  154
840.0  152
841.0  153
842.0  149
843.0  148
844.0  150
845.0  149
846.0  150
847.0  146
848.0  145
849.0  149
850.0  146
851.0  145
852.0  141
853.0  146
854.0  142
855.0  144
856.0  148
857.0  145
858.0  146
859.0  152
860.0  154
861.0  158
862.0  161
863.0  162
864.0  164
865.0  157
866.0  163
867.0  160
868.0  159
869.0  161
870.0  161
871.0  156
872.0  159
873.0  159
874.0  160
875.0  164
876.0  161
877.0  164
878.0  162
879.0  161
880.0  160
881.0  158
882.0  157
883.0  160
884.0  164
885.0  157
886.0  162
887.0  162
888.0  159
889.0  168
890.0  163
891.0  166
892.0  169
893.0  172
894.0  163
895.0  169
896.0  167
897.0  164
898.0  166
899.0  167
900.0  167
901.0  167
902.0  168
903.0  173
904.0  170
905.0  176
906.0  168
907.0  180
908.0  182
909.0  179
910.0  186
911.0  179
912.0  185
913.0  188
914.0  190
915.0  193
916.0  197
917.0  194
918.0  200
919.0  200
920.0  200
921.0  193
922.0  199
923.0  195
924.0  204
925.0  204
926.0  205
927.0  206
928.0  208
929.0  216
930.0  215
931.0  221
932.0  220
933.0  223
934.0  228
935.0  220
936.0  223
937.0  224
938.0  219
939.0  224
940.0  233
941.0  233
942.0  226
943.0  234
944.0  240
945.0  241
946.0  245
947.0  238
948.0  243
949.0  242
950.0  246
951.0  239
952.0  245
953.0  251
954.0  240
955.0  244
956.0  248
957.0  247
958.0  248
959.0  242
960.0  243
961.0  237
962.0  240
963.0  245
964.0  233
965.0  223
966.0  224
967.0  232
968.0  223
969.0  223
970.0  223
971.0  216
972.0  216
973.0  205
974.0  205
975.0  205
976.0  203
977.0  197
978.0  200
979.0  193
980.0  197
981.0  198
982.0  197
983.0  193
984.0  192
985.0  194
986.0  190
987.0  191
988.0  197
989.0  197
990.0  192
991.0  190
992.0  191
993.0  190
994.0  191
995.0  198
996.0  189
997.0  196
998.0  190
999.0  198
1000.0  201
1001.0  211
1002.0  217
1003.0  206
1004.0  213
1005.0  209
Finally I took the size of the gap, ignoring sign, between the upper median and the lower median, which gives 12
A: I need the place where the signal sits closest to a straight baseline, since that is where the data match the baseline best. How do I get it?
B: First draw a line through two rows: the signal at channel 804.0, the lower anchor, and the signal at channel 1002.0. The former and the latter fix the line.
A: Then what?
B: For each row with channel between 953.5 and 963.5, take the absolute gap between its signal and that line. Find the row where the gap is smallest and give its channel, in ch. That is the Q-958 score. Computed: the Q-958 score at 961.0 ch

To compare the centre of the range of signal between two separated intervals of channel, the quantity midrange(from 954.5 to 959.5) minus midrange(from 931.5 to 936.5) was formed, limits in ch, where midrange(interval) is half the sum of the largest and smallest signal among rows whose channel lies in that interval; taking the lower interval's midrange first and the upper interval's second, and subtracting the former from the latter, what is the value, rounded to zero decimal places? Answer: 21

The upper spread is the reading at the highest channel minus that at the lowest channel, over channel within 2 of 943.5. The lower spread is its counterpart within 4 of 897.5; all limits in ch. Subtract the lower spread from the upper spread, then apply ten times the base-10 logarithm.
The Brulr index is 10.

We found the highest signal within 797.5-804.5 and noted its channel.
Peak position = 804.0 ch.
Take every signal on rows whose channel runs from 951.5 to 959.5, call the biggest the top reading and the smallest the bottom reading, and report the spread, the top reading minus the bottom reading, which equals 11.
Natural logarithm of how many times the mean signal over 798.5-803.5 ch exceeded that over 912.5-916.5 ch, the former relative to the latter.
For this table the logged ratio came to -0.116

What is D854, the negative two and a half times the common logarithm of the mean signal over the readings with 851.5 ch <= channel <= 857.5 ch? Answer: -5.40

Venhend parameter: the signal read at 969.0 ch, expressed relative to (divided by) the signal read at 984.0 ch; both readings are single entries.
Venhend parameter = 1.16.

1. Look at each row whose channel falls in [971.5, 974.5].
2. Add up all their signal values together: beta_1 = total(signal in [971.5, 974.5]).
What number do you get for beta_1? 626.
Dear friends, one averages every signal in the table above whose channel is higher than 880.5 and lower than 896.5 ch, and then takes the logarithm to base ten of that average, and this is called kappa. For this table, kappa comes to 2.21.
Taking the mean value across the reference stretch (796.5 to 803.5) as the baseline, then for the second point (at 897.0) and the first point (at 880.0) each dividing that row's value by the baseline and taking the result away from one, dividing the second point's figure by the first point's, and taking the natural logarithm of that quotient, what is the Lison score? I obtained -0.5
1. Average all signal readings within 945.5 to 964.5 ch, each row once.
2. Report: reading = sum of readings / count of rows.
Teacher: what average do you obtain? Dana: 243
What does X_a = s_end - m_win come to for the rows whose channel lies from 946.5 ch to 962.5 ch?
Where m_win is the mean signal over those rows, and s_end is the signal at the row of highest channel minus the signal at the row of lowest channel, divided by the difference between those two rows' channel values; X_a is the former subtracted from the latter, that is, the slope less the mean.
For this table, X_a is -243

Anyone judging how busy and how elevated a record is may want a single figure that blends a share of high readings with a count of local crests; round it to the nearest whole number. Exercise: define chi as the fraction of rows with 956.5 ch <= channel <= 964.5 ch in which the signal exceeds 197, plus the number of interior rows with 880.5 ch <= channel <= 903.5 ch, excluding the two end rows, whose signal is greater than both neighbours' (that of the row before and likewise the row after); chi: 5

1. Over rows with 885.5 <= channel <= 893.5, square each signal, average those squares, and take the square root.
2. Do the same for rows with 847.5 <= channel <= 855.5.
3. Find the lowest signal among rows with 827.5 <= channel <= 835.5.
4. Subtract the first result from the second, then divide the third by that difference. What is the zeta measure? -7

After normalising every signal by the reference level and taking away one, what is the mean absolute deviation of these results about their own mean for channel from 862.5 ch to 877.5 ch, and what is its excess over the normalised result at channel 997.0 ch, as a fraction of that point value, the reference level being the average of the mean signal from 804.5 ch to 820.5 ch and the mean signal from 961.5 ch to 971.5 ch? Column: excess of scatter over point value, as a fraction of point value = -3.14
